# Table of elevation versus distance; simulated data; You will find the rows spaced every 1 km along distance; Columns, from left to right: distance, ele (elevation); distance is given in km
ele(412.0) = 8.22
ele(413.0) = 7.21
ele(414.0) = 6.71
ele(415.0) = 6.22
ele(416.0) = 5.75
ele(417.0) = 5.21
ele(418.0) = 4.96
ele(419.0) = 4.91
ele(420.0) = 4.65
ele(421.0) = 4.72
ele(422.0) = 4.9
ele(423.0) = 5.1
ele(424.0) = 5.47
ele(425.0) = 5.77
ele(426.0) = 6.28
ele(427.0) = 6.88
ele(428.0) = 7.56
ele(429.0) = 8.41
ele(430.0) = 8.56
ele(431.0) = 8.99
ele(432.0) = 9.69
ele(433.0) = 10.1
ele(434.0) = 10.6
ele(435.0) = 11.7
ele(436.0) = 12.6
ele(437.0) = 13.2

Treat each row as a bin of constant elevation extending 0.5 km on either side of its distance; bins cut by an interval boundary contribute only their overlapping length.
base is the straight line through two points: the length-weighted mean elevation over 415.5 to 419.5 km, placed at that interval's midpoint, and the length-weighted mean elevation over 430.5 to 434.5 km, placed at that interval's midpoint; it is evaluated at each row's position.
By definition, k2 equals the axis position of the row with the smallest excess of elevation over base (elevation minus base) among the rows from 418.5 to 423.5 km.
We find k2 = 423.0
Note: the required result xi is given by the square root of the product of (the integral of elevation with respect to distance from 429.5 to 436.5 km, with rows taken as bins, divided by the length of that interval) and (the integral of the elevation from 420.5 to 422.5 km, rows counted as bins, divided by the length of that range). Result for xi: 7.0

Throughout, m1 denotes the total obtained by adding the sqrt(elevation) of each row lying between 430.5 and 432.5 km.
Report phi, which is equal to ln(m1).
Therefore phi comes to 1.81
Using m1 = 6.1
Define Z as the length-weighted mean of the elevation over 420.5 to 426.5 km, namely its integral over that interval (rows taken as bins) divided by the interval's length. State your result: 5.4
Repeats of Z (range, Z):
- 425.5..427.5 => 6.6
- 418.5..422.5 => 4.8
